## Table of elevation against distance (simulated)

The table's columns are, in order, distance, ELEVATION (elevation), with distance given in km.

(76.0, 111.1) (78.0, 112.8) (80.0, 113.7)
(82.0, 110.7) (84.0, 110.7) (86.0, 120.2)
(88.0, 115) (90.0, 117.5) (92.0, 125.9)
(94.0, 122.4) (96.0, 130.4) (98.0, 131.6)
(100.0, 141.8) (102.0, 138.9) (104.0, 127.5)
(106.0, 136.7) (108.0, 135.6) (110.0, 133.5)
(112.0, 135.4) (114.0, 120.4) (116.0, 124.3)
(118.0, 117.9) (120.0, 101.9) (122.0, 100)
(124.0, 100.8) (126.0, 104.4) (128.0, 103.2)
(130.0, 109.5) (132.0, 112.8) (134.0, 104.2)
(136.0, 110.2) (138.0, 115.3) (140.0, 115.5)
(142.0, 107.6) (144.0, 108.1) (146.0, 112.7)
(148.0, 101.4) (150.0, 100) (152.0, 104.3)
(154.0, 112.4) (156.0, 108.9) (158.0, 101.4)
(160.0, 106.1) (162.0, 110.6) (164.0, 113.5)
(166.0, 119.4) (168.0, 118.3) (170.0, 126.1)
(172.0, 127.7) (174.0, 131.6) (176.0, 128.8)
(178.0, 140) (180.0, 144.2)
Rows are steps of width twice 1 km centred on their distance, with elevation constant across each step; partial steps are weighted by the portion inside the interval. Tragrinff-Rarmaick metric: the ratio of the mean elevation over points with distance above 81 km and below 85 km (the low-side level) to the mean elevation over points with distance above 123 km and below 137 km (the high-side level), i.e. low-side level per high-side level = 1.04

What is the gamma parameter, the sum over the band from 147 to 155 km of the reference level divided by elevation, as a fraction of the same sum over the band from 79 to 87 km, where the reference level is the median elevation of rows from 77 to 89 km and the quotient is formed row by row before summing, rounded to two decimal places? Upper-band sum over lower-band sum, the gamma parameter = 1.09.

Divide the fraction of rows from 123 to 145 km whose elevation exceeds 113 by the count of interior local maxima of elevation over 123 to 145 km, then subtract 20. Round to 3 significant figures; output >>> -19.9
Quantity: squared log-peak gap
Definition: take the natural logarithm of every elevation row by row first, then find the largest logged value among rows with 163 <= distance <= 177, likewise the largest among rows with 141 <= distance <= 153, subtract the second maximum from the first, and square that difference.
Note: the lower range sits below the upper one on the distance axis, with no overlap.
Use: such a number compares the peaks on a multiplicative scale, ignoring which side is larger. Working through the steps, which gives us 0.024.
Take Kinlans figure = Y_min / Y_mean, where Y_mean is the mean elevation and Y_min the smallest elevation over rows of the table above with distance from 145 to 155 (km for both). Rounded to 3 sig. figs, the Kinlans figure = 0.942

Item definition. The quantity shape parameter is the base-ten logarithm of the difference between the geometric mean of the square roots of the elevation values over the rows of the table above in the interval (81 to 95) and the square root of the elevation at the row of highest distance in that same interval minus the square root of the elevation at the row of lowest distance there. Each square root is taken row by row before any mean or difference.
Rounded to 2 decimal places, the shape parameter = 1.01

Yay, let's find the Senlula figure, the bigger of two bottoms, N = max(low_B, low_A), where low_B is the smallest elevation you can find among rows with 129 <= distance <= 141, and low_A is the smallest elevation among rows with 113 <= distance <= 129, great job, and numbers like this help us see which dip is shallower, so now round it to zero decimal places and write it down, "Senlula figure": 104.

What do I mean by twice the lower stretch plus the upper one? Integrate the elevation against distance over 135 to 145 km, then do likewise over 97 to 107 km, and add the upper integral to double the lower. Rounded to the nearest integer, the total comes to 3819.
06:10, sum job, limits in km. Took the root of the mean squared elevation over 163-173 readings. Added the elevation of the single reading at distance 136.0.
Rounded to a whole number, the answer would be 231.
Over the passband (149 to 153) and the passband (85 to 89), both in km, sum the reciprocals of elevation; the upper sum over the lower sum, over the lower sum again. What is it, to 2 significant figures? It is 68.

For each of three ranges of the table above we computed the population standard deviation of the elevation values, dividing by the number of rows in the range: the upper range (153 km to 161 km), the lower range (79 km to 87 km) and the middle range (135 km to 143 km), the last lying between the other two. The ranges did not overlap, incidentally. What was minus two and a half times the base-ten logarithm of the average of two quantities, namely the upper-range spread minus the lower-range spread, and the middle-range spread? -0.61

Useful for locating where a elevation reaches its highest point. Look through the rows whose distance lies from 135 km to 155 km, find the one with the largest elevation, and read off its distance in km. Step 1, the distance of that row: 140.0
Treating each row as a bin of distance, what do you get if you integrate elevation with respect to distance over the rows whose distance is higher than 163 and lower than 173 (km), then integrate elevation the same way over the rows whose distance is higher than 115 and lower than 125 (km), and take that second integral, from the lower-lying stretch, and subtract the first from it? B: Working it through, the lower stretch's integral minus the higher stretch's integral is -120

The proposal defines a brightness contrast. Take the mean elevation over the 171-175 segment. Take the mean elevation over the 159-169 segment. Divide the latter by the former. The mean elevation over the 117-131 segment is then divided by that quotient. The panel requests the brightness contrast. 120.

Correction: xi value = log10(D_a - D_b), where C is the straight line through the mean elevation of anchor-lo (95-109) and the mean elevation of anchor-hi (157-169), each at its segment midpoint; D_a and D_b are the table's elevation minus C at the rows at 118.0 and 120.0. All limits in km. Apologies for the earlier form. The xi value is 1.18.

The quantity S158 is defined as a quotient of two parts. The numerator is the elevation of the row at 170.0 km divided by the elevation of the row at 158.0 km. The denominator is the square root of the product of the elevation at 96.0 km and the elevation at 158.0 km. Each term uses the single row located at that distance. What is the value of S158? 0.0108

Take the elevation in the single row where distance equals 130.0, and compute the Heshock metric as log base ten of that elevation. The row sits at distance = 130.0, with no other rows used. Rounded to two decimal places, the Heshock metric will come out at 2.04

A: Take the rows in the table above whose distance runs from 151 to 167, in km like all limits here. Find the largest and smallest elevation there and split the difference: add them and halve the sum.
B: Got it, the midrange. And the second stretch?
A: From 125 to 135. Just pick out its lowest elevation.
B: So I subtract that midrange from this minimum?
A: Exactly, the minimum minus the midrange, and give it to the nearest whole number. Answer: -7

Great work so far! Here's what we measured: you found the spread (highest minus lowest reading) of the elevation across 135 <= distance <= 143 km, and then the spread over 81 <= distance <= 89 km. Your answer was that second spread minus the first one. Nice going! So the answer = 1.6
